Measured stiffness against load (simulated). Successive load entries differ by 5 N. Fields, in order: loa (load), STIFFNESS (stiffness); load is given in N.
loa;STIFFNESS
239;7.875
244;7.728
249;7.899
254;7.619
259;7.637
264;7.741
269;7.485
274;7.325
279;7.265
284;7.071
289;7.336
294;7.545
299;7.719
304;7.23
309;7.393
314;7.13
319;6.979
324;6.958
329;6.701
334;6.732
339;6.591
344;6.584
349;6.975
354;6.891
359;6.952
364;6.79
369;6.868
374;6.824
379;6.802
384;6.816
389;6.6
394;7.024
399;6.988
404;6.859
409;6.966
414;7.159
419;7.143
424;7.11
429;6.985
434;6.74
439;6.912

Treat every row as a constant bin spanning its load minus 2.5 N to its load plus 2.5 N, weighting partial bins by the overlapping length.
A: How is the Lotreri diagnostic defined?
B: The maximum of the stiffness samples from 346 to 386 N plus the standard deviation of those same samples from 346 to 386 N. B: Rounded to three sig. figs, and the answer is 7.04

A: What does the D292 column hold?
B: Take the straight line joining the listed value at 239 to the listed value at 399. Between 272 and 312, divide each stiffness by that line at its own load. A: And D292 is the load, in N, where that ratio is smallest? 284 N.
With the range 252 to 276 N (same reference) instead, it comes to 274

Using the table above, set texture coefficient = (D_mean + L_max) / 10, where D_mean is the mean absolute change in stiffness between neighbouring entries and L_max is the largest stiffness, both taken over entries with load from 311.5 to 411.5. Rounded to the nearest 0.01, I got 0.73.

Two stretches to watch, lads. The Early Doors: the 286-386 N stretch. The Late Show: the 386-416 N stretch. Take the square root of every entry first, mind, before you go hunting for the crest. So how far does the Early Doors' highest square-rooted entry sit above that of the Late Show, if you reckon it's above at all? 0.10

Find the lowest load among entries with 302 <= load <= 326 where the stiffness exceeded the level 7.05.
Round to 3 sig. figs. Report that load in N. 304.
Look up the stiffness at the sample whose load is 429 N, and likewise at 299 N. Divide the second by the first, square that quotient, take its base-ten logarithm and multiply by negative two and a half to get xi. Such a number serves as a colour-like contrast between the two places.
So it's -0.22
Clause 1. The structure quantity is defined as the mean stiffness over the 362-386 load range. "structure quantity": 6.82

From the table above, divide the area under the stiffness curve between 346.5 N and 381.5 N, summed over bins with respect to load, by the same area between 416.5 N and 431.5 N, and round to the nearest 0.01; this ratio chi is 2.26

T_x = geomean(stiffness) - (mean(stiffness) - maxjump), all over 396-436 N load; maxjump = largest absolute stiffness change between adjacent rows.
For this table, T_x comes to 0.24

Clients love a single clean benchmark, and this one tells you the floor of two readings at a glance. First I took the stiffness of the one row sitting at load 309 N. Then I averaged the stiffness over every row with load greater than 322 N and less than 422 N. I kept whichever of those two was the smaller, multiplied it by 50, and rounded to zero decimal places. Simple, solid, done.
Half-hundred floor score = 343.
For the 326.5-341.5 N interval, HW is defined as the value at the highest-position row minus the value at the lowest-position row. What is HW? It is -0.11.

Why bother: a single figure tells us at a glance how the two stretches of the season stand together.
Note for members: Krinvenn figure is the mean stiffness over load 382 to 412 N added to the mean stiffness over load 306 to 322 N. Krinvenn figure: 14.0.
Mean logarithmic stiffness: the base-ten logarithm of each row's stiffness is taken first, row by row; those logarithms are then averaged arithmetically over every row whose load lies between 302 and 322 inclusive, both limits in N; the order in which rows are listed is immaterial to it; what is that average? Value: 0.856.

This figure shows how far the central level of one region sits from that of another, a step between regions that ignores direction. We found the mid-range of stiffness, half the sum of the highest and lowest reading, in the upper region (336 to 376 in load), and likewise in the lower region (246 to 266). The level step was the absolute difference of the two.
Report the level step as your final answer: 1.0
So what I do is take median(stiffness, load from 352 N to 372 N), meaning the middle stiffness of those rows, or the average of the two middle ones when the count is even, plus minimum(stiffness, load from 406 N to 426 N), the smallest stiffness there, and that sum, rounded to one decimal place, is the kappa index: 13.8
